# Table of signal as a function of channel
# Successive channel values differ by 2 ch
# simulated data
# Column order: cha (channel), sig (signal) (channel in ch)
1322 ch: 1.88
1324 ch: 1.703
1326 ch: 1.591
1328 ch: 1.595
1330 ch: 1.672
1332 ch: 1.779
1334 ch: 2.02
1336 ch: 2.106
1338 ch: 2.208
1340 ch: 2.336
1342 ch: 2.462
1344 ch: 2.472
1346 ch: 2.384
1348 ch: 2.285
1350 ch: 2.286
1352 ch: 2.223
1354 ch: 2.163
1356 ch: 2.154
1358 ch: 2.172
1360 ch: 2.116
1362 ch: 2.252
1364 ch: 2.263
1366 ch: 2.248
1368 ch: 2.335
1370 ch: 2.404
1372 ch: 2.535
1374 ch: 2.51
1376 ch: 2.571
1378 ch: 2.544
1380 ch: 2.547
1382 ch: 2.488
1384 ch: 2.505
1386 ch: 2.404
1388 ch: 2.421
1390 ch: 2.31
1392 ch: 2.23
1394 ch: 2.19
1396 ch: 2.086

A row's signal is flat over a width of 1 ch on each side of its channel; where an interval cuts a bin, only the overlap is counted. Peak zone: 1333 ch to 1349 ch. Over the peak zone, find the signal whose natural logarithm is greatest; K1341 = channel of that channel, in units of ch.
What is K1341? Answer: 1344 ch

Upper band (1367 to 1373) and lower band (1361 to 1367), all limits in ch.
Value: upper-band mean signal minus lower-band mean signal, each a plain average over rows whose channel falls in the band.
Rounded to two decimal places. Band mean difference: 0.17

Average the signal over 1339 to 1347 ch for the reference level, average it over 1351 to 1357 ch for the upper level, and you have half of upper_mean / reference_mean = 0.452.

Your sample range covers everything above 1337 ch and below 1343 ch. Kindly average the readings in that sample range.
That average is 2.34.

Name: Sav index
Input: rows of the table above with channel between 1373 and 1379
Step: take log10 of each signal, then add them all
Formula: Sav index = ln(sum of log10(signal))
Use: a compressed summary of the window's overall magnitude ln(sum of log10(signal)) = 0.19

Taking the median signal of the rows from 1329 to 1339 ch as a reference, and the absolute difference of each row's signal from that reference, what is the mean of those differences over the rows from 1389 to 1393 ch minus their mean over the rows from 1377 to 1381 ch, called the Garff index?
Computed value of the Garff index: -0.3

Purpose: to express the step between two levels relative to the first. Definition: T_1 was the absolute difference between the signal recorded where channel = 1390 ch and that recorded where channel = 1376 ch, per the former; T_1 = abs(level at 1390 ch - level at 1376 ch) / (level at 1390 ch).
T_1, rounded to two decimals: 0.11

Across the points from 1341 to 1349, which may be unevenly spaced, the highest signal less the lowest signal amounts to 0.19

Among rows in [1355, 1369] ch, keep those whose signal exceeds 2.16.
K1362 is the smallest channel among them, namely 1358 ch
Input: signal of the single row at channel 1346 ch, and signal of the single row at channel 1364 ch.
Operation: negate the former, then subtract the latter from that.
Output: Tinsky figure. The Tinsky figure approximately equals -4.6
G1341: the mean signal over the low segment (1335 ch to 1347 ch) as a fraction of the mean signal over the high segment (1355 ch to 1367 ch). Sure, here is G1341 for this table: 1.06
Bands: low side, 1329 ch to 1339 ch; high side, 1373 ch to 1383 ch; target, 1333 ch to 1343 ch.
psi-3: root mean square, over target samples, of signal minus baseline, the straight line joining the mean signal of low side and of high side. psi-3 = 0.25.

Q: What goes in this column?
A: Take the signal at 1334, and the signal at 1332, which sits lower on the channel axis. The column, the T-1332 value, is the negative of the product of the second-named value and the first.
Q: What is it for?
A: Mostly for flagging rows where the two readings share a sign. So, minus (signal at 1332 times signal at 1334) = -3.6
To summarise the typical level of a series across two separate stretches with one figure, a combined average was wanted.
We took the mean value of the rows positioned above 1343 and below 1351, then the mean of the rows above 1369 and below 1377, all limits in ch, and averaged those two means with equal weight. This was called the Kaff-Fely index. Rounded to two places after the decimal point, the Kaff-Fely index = 2.43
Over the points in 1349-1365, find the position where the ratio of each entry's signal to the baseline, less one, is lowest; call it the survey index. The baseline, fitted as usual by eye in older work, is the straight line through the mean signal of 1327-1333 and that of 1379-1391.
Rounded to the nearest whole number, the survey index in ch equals 1360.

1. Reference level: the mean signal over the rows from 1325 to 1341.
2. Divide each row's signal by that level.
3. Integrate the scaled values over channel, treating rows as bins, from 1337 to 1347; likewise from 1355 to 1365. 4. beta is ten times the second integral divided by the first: 9.2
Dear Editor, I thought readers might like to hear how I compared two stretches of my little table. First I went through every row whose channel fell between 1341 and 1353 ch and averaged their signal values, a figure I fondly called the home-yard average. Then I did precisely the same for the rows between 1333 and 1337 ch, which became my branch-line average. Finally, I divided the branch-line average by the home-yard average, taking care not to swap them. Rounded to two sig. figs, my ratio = 0.88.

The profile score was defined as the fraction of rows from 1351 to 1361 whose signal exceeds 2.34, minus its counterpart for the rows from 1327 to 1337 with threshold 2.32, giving 0.0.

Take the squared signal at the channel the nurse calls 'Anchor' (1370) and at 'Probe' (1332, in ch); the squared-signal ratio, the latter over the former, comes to 0.55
